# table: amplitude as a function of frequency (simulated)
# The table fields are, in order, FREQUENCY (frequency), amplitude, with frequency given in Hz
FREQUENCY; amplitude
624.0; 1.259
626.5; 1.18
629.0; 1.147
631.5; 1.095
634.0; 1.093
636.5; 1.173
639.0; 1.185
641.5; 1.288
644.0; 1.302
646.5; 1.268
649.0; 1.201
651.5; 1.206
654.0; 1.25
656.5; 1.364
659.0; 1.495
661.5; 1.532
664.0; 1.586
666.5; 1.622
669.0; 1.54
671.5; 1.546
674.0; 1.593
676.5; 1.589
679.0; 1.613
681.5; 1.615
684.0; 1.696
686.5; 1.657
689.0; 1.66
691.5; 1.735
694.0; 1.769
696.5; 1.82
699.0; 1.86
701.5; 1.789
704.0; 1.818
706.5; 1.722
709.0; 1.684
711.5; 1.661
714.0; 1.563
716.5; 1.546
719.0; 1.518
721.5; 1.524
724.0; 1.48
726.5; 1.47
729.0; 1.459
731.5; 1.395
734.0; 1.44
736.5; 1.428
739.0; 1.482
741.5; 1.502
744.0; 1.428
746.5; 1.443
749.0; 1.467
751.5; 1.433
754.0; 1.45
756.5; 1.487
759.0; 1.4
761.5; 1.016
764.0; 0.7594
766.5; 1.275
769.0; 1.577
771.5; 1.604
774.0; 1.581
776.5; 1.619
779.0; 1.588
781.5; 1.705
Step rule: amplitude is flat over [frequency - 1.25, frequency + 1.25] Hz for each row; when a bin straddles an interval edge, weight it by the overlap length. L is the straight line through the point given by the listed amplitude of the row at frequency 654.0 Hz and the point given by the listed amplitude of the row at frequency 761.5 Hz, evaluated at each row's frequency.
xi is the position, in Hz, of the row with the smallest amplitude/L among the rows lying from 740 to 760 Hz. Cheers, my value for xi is 744.0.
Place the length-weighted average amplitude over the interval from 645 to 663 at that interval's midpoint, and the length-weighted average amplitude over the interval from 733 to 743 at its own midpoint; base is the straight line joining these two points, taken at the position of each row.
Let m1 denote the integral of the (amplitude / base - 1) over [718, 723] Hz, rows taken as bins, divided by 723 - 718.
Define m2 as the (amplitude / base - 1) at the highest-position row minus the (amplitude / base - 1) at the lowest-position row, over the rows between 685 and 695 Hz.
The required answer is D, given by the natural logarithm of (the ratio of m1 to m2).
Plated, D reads 0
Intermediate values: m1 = 0.06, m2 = 0.07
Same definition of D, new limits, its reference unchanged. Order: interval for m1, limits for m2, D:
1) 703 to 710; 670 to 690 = 1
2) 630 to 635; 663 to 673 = 1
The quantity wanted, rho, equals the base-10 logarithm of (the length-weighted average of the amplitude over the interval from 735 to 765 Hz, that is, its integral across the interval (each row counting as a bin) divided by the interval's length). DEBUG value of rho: 0.135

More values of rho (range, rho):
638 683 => 0.157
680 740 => 0.209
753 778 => 0.139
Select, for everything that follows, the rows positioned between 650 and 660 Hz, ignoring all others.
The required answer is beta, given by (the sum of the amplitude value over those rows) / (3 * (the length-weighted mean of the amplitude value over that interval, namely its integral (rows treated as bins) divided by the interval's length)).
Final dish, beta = 1.3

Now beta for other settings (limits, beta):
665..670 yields 0.7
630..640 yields 1.3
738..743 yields 0.7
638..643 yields 0.7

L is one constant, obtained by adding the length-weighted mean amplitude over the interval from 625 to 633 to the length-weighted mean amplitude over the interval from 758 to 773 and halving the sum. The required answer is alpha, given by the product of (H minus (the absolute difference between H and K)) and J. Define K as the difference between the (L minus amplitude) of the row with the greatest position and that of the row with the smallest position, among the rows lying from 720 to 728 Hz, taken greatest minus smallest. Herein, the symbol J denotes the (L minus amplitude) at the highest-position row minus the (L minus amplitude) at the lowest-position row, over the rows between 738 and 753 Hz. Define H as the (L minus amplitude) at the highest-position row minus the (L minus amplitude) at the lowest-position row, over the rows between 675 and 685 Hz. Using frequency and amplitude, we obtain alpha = -0.01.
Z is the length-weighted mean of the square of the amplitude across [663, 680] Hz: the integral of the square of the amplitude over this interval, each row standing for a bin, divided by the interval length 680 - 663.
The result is 2.5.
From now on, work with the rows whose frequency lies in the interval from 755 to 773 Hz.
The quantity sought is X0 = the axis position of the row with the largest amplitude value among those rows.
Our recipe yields 771.5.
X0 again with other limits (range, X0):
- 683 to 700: 699.0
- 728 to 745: 741.5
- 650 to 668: 666.5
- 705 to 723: 706.5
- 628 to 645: 644.0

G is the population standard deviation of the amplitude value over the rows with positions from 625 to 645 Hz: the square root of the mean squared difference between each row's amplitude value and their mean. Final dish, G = 0.07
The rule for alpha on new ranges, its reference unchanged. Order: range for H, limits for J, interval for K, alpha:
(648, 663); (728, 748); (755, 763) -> -0.02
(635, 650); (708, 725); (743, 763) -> -0.10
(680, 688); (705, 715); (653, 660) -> -0.04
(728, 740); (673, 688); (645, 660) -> 0.01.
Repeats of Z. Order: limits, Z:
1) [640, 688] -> 2.2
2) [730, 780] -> 2.1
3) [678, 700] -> 2.9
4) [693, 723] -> 2.9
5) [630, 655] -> 1.5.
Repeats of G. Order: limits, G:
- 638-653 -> 0.05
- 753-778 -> 0.27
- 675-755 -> 0.14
